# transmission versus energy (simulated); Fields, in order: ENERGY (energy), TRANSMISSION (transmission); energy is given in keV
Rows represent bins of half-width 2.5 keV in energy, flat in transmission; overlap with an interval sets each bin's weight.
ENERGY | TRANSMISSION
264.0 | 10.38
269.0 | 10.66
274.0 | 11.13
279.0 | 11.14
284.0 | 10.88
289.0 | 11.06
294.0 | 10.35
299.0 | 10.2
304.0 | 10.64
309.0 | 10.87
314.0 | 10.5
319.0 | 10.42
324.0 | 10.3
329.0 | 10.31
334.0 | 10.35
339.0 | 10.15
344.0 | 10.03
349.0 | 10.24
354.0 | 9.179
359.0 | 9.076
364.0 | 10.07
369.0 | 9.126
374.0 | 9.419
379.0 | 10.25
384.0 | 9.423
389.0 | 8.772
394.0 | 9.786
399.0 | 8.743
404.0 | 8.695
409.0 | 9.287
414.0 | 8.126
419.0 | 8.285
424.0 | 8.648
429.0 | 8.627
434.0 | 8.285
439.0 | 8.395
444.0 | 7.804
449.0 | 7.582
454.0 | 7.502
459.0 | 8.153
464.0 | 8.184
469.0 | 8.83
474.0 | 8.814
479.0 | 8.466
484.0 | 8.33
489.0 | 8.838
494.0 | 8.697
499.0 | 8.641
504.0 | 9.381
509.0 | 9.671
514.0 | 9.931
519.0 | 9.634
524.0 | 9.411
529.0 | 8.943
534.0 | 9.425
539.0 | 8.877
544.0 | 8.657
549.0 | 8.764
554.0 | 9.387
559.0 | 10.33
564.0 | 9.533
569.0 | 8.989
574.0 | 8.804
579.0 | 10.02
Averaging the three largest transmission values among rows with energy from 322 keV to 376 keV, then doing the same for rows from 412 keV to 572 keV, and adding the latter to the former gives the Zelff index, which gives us 20.3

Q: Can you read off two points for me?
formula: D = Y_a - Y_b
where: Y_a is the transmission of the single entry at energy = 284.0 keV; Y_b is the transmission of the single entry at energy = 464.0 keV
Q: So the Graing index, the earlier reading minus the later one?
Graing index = 2.7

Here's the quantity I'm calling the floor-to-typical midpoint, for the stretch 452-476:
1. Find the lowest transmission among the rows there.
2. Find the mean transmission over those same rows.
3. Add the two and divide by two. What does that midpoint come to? 7.9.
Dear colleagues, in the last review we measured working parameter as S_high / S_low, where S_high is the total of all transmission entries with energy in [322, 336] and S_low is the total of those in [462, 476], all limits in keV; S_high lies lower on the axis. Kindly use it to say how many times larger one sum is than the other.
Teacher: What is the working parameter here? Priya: 1.2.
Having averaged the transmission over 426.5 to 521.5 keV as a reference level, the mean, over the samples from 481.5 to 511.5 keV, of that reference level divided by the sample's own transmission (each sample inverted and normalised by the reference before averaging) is 0.97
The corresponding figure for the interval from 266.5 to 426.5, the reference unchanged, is 0.88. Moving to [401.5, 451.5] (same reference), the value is 1.03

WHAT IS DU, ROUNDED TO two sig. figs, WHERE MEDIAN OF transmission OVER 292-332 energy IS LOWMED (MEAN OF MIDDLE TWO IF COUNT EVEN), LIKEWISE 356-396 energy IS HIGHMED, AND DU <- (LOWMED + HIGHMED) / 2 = 9.9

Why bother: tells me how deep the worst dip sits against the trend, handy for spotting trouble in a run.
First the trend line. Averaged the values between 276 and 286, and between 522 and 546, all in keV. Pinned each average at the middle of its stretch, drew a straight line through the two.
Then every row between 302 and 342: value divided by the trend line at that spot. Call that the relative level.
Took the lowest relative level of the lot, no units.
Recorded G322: 0.96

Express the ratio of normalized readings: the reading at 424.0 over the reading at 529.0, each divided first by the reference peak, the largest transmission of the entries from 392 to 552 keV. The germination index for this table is 0.97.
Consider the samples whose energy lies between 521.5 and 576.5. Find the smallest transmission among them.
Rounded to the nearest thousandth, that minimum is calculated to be 8.657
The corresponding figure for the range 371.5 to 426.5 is 8.126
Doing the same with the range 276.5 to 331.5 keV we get 10.200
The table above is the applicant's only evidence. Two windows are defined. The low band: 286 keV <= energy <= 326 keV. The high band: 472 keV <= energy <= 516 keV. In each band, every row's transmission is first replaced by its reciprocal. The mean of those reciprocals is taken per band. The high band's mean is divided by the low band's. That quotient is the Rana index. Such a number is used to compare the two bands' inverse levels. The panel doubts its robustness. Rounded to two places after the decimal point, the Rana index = 1.18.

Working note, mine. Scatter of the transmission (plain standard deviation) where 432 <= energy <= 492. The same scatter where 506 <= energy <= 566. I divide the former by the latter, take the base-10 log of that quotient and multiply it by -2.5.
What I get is 0.1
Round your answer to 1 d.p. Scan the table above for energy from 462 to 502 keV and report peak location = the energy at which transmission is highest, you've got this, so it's 489.0 keV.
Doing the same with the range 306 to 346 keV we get 309.0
